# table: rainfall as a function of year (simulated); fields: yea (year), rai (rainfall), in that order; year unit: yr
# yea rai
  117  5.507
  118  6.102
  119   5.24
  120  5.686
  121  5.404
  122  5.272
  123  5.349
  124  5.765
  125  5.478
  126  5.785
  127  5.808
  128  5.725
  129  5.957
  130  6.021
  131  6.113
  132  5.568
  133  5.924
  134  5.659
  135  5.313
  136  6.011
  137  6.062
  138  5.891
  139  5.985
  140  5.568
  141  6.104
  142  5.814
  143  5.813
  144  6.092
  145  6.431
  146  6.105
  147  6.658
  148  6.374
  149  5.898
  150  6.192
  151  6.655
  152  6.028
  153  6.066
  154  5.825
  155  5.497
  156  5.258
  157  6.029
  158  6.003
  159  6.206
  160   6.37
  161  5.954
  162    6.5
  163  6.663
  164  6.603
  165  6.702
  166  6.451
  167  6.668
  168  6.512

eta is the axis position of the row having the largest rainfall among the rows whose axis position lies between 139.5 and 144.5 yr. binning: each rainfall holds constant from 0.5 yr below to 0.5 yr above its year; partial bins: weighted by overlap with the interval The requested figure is 141 yr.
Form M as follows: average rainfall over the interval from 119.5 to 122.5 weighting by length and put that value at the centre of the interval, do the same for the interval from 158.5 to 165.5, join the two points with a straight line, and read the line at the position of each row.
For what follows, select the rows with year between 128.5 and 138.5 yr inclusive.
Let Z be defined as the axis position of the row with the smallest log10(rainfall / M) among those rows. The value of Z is 135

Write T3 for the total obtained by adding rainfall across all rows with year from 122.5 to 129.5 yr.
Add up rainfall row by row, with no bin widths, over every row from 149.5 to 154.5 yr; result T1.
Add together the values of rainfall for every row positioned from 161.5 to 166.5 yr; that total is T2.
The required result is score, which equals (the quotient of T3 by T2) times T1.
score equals 37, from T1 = 31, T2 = 33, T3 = 40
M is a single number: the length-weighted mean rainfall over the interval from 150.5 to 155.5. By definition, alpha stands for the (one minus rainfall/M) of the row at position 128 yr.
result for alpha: 0.05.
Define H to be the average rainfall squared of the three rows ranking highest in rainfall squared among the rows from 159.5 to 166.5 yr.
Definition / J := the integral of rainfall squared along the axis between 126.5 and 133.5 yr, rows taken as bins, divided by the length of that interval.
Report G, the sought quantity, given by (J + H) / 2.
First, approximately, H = 44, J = 35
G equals 39.4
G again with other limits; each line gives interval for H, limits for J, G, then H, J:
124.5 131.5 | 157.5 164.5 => 38.2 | 36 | 40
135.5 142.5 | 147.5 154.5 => 37.3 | 37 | 38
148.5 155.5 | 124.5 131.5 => 37.0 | 40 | 34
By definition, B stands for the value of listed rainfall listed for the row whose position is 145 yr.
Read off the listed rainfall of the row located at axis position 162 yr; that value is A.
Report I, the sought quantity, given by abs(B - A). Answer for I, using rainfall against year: 0.1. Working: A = 6.5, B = 6.431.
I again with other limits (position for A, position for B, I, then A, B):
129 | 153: 0.1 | 5.957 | 6.066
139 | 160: 0.4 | 5.985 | 6.37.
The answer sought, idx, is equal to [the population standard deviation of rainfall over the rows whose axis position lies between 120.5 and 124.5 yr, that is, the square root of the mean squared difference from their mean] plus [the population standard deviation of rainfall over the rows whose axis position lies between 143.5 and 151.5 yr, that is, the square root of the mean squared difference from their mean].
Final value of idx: 0.45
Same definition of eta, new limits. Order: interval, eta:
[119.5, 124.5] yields 124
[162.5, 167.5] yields 165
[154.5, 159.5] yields 159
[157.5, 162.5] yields 162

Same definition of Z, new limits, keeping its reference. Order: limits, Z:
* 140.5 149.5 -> 149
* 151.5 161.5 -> 156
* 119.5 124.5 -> 122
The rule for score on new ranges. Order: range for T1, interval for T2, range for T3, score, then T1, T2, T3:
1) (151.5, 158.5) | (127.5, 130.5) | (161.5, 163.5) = 30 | 41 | 18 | 13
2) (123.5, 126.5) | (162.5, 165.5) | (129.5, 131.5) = 10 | 17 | 20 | 12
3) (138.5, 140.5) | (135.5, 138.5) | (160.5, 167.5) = 29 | 12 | 18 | 46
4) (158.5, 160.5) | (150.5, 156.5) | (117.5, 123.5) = 12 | 13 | 35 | 33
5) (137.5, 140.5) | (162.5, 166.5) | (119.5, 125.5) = 22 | 17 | 26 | 33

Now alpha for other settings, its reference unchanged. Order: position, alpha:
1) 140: 0.07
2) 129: 0.01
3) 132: 0.07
